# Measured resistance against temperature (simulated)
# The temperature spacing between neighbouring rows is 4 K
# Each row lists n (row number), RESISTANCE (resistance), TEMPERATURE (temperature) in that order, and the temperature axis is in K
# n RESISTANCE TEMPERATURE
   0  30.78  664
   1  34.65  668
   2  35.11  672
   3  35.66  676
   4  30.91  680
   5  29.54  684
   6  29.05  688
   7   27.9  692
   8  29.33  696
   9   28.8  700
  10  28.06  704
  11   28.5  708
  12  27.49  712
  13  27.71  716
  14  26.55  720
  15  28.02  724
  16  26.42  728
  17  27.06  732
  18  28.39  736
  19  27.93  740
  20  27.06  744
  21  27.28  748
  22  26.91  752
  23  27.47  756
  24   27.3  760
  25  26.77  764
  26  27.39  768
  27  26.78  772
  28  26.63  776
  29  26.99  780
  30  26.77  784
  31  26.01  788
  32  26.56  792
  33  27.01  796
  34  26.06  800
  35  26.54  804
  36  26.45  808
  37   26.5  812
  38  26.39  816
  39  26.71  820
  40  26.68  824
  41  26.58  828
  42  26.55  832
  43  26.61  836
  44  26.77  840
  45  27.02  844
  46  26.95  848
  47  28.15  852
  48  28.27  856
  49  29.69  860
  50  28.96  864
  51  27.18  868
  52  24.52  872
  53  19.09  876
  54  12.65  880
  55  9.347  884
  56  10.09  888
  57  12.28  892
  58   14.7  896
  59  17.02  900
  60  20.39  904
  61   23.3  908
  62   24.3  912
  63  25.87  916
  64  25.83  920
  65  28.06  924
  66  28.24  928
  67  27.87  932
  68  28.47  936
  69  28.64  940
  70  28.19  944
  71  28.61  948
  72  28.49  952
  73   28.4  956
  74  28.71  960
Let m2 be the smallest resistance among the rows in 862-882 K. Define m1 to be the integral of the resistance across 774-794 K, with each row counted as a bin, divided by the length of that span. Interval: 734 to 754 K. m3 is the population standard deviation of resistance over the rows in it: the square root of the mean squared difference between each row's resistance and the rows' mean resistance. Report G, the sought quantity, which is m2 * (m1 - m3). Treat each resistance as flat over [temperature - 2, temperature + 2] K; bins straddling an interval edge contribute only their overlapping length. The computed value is 329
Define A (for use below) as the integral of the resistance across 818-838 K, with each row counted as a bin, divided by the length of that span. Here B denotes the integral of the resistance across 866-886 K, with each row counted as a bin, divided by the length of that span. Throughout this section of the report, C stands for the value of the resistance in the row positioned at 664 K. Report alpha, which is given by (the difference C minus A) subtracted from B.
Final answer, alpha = 14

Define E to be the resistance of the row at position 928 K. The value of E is 28.24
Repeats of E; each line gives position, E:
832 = 26.55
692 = 27.9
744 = 27.06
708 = 28.5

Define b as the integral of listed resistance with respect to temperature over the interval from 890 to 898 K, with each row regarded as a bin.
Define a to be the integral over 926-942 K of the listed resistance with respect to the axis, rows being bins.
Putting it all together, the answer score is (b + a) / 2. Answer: 280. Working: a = 453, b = 108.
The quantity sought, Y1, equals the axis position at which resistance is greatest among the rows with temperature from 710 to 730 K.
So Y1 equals 724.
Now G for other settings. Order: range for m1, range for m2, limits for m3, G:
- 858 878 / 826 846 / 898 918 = 604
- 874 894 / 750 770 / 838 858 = 323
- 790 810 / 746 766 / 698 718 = 697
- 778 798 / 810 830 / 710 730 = 687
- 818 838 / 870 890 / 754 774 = 246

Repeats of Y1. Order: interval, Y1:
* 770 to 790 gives 780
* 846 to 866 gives 860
